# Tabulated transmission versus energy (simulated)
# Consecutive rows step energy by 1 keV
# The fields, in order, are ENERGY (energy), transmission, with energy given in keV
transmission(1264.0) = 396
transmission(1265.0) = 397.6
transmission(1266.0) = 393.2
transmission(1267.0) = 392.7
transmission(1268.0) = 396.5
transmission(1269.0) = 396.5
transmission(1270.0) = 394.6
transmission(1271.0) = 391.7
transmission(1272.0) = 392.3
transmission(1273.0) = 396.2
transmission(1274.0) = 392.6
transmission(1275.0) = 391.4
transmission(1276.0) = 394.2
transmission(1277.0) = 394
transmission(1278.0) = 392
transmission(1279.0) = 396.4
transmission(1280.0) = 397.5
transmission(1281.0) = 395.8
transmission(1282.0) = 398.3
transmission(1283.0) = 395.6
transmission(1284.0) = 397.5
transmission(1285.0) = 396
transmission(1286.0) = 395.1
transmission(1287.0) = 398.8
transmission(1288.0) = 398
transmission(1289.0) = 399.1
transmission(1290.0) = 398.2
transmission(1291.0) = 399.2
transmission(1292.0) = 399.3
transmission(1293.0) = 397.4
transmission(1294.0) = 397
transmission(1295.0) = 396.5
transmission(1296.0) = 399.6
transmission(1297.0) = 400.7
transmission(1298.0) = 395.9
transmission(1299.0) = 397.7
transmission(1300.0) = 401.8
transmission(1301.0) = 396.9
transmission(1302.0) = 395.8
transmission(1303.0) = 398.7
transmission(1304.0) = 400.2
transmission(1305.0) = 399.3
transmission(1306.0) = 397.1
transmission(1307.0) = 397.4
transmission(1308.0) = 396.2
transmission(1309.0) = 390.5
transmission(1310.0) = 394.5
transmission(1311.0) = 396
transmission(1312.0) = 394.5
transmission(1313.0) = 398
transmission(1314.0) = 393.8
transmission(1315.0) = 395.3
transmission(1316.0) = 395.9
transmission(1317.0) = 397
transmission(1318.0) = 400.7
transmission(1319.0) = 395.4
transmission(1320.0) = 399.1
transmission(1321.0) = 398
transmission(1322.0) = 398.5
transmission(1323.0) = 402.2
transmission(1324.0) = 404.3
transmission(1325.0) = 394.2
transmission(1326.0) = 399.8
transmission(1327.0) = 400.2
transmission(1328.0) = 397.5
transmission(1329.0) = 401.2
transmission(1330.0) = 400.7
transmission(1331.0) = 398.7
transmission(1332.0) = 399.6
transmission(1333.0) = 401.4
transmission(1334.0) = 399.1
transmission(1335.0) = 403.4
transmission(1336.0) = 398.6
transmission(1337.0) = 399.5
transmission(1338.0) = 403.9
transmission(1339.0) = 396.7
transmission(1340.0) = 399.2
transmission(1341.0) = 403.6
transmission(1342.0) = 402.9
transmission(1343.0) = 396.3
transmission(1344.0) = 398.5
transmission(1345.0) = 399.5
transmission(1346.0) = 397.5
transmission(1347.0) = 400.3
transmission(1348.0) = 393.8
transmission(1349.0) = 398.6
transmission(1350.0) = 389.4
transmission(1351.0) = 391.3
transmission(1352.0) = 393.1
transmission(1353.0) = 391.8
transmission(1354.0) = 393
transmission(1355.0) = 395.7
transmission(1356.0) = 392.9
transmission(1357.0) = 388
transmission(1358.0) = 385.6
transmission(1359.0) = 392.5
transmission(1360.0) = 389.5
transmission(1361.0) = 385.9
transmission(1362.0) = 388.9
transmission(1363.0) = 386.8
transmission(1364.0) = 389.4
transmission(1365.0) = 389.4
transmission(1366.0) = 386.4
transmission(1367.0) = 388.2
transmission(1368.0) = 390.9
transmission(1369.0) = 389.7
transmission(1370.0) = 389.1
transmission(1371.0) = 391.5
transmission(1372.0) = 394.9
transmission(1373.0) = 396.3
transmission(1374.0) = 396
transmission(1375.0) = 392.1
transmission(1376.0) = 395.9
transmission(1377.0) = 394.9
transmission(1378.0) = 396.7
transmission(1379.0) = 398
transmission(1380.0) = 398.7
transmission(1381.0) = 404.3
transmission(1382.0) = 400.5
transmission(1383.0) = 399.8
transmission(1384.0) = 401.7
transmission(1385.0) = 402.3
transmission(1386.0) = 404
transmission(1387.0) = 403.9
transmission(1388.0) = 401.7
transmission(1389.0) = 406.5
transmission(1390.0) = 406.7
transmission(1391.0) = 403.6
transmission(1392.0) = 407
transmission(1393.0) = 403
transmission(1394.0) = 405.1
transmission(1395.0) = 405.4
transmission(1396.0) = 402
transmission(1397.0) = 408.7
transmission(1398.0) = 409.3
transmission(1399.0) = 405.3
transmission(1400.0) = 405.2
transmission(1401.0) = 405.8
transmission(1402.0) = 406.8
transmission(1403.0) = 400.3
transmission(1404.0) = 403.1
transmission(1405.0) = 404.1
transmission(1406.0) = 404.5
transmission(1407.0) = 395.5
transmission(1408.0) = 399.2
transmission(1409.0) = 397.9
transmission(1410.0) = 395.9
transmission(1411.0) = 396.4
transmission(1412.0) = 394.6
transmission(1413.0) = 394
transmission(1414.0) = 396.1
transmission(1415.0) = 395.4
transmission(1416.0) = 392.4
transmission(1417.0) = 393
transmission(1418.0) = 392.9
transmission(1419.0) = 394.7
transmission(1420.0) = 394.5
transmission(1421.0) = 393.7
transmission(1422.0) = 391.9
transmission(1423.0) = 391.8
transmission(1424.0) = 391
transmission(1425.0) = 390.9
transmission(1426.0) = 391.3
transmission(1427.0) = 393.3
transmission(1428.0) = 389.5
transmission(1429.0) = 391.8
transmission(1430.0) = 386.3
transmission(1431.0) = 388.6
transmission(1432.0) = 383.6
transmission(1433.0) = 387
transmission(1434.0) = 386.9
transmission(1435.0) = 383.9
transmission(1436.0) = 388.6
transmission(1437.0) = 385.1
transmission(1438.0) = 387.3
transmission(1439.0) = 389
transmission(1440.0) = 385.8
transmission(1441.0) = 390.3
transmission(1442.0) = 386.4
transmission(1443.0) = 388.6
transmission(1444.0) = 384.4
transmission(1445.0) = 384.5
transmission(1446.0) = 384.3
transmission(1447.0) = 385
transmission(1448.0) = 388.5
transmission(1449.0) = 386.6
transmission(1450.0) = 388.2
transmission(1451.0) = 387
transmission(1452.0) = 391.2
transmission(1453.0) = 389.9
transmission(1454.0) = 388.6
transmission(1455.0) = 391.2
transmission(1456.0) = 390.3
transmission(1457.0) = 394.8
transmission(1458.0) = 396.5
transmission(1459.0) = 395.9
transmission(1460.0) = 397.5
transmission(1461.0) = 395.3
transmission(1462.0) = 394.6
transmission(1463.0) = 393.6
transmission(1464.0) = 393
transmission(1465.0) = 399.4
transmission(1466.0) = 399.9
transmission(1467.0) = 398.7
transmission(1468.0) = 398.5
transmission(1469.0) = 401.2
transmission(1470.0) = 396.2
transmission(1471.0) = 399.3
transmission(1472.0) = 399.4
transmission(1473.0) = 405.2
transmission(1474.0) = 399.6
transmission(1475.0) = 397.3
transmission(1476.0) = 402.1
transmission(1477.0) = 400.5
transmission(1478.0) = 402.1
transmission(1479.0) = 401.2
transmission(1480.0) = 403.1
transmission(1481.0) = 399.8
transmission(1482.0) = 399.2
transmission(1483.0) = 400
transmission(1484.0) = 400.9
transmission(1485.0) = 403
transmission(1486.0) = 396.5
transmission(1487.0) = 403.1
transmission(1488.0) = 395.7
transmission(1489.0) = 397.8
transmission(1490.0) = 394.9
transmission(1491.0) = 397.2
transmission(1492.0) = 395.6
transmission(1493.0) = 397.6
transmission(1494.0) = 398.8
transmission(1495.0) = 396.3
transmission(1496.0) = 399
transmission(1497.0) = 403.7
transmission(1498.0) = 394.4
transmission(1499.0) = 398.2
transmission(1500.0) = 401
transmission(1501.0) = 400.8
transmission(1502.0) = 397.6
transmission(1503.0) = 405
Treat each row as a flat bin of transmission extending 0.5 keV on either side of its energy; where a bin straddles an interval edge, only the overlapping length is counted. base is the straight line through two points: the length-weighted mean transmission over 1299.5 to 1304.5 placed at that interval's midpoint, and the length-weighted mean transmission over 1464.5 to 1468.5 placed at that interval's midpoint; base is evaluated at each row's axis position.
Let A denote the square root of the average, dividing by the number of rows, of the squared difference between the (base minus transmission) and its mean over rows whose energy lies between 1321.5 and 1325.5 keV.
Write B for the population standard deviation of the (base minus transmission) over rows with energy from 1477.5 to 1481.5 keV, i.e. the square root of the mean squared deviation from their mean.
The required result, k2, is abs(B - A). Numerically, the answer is 2.6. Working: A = 3.8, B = 1.2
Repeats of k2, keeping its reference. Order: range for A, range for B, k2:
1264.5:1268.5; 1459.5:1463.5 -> 0.7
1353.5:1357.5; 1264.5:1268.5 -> 0.7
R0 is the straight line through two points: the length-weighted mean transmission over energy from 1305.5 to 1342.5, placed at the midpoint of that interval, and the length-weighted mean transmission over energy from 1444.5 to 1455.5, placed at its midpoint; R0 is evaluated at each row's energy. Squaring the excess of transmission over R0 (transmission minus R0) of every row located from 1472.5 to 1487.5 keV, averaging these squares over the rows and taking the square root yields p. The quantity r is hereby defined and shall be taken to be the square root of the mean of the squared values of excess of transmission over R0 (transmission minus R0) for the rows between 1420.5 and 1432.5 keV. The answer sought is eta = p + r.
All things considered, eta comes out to 19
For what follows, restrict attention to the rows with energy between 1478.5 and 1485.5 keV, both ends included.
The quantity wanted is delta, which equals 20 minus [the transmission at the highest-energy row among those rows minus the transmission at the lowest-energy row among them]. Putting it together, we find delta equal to 18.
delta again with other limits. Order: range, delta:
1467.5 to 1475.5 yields 21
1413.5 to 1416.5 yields 24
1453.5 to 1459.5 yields 13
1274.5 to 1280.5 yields 14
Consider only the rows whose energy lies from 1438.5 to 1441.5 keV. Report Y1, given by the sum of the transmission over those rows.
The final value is 1165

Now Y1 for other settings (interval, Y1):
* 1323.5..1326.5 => 1198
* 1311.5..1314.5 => 1186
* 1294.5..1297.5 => 1197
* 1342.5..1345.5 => 1194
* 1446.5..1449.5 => 1160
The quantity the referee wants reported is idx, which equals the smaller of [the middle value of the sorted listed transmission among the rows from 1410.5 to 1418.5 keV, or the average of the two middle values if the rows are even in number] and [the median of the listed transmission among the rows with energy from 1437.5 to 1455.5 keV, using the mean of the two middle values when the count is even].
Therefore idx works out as 388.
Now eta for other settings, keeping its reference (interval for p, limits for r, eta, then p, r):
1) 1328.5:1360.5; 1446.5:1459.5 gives 9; 4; 4.7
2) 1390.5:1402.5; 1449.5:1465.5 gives 20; 13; 7.0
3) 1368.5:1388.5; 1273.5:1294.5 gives 13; 6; 6.2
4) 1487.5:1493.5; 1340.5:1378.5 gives 17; 12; 4.9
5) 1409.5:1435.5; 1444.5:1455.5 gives 6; 3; 2.6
